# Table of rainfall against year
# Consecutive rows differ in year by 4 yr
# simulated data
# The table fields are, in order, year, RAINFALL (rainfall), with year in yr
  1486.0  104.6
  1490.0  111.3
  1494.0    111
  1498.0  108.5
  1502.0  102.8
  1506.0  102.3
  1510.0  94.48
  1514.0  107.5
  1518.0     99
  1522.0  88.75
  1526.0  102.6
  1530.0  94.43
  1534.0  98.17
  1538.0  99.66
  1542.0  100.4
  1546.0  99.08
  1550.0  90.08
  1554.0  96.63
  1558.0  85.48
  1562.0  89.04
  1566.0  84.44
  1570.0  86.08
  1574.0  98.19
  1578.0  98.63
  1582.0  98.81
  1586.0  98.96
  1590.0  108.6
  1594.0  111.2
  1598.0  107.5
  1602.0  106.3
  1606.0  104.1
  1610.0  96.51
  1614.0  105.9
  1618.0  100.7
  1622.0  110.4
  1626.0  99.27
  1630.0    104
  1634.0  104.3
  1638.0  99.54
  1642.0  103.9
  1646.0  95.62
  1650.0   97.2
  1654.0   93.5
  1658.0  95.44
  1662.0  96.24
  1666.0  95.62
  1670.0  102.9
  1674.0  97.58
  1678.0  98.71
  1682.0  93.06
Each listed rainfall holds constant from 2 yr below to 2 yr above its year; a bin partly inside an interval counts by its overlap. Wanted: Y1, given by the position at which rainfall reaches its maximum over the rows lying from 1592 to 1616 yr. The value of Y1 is 1594.0 yr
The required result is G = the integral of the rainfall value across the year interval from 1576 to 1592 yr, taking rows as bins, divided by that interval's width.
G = 101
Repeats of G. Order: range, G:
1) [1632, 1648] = 101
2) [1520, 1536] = 96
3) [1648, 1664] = 96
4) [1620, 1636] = 104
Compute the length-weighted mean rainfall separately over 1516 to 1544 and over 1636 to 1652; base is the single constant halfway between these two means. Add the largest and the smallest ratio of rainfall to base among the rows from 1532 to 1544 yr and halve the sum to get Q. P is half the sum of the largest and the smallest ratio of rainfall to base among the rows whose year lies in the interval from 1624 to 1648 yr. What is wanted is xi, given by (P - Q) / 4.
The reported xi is 0.002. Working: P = 1.02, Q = 1.01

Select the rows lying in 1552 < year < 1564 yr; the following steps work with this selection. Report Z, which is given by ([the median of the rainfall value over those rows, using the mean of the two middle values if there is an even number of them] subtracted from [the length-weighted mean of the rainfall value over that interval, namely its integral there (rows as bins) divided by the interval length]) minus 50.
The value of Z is -48.7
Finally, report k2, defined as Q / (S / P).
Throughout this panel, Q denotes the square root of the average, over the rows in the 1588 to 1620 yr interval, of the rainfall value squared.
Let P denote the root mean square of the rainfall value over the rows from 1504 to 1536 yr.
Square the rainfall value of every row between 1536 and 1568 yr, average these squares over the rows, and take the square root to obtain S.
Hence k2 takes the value 111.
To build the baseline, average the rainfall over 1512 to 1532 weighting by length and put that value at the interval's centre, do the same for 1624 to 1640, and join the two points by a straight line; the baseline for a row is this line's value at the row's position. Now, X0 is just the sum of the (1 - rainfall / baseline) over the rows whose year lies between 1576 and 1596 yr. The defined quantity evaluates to -0.1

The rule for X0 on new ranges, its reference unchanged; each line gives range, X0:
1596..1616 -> -0.2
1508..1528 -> 0.0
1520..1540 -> 0.1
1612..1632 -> -0.1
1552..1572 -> 0.6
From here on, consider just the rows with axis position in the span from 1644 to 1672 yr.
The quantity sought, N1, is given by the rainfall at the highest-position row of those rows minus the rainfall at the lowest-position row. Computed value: 7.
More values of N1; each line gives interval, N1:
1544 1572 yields -13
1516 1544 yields 1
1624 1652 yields -2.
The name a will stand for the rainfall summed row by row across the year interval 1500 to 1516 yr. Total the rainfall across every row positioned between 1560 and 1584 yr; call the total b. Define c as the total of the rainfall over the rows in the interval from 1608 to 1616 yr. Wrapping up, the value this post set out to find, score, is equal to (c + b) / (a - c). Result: 4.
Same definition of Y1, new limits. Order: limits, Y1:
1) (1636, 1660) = 1642.0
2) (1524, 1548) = 1526.0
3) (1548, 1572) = 1554.0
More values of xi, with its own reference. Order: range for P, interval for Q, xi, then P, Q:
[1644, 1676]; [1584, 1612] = -0.014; 1.00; 1.06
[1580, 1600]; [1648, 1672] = 0.017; 1.07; 1.00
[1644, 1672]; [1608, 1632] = -0.013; 1.00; 1.05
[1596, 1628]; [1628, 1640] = 0.004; 1.05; 1.04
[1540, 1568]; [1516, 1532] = -0.008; 0.94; 0.97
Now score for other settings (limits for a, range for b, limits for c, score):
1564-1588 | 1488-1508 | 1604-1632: -8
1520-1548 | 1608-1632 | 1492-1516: 22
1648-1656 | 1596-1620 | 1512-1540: -3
